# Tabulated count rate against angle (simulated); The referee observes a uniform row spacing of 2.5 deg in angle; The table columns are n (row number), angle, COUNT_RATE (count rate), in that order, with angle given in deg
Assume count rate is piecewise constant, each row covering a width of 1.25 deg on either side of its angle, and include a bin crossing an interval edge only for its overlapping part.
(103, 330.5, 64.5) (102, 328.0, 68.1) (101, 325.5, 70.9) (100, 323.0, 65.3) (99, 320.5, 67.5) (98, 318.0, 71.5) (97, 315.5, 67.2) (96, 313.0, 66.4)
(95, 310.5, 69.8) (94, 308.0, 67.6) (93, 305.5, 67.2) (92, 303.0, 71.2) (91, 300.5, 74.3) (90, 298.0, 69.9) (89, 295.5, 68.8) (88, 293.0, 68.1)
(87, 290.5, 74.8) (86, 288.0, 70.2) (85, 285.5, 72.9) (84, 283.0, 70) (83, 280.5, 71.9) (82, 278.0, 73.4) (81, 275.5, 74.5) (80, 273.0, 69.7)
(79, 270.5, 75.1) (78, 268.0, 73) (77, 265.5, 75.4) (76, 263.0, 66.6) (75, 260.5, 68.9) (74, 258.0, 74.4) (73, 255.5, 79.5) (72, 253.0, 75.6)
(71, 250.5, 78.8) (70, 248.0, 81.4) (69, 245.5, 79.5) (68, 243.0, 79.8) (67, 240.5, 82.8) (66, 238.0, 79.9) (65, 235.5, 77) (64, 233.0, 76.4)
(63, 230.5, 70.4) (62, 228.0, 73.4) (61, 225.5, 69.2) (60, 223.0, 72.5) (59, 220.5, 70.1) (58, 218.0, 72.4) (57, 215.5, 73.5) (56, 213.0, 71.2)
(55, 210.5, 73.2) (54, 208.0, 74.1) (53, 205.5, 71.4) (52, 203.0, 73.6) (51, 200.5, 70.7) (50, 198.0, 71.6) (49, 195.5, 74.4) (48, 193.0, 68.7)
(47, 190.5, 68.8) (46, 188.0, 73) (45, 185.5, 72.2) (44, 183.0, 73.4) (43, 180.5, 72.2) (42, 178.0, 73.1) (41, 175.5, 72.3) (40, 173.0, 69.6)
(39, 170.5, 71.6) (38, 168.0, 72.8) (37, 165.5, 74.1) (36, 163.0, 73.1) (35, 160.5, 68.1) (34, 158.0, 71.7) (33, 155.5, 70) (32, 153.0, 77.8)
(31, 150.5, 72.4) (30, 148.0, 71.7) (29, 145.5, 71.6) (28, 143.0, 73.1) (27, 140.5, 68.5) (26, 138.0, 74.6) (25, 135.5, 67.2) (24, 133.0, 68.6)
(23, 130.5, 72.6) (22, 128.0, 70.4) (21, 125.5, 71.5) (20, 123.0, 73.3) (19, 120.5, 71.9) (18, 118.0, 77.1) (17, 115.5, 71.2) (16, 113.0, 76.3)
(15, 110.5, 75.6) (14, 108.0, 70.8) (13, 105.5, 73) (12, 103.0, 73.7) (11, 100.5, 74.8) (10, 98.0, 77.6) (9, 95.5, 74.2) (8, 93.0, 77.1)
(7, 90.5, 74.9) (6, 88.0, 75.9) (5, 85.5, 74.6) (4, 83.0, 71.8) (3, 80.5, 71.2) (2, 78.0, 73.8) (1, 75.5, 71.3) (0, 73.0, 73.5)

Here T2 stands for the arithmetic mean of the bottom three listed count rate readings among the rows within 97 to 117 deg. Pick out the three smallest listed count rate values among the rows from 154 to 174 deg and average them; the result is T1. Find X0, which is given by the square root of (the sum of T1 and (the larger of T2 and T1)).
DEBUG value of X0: 11.9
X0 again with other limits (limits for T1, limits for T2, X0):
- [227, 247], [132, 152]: 12.1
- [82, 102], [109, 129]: 12.1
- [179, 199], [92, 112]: 11.9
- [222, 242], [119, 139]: 11.9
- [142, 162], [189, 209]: 11.8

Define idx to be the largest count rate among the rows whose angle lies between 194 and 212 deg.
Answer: 74.4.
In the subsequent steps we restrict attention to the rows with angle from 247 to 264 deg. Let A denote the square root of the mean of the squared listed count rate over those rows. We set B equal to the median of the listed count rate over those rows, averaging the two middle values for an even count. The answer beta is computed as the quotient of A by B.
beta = 0.99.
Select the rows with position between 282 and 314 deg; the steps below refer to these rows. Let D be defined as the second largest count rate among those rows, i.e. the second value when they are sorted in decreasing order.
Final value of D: 74.3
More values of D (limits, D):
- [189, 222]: 74.1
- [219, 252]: 81.4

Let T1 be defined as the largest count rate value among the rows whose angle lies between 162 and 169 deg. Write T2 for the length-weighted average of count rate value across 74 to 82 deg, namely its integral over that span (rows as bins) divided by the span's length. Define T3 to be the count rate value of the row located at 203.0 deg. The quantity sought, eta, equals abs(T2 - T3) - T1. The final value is -72.6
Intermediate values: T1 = 74.1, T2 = 72.1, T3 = 73.6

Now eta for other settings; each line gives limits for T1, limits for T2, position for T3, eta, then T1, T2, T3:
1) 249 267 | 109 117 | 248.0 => -72.4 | 79.5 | 74.3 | 81.4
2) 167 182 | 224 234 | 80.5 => -72.0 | 73.1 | 72.3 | 71.2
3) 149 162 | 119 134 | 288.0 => -76.5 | 77.8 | 71.5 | 70.2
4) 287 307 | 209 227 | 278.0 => -73.2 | 74.8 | 71.8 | 73.4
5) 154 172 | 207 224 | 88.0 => -70.6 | 74.1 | 72.4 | 75.9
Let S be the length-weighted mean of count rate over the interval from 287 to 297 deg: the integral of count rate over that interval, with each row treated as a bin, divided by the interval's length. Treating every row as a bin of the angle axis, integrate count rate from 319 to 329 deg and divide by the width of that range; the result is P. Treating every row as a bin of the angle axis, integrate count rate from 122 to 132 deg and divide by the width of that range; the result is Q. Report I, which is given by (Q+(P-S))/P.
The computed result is 1.02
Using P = 68.0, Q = 71.8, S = 70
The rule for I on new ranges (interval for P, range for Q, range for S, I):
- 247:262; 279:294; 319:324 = 1.06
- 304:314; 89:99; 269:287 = 1.05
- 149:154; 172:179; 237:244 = 0.88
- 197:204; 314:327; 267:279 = 0.93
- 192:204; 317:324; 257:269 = 0.95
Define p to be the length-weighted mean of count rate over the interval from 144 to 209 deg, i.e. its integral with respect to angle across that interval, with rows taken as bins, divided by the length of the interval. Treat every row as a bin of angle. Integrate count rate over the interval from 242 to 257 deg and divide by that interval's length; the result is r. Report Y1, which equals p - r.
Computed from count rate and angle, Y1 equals -7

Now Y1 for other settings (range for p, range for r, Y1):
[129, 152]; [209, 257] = -4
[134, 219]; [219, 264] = -3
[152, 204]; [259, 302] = 0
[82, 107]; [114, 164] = 3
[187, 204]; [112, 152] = -1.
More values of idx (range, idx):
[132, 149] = 74.6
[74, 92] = 75.9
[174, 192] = 73.4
